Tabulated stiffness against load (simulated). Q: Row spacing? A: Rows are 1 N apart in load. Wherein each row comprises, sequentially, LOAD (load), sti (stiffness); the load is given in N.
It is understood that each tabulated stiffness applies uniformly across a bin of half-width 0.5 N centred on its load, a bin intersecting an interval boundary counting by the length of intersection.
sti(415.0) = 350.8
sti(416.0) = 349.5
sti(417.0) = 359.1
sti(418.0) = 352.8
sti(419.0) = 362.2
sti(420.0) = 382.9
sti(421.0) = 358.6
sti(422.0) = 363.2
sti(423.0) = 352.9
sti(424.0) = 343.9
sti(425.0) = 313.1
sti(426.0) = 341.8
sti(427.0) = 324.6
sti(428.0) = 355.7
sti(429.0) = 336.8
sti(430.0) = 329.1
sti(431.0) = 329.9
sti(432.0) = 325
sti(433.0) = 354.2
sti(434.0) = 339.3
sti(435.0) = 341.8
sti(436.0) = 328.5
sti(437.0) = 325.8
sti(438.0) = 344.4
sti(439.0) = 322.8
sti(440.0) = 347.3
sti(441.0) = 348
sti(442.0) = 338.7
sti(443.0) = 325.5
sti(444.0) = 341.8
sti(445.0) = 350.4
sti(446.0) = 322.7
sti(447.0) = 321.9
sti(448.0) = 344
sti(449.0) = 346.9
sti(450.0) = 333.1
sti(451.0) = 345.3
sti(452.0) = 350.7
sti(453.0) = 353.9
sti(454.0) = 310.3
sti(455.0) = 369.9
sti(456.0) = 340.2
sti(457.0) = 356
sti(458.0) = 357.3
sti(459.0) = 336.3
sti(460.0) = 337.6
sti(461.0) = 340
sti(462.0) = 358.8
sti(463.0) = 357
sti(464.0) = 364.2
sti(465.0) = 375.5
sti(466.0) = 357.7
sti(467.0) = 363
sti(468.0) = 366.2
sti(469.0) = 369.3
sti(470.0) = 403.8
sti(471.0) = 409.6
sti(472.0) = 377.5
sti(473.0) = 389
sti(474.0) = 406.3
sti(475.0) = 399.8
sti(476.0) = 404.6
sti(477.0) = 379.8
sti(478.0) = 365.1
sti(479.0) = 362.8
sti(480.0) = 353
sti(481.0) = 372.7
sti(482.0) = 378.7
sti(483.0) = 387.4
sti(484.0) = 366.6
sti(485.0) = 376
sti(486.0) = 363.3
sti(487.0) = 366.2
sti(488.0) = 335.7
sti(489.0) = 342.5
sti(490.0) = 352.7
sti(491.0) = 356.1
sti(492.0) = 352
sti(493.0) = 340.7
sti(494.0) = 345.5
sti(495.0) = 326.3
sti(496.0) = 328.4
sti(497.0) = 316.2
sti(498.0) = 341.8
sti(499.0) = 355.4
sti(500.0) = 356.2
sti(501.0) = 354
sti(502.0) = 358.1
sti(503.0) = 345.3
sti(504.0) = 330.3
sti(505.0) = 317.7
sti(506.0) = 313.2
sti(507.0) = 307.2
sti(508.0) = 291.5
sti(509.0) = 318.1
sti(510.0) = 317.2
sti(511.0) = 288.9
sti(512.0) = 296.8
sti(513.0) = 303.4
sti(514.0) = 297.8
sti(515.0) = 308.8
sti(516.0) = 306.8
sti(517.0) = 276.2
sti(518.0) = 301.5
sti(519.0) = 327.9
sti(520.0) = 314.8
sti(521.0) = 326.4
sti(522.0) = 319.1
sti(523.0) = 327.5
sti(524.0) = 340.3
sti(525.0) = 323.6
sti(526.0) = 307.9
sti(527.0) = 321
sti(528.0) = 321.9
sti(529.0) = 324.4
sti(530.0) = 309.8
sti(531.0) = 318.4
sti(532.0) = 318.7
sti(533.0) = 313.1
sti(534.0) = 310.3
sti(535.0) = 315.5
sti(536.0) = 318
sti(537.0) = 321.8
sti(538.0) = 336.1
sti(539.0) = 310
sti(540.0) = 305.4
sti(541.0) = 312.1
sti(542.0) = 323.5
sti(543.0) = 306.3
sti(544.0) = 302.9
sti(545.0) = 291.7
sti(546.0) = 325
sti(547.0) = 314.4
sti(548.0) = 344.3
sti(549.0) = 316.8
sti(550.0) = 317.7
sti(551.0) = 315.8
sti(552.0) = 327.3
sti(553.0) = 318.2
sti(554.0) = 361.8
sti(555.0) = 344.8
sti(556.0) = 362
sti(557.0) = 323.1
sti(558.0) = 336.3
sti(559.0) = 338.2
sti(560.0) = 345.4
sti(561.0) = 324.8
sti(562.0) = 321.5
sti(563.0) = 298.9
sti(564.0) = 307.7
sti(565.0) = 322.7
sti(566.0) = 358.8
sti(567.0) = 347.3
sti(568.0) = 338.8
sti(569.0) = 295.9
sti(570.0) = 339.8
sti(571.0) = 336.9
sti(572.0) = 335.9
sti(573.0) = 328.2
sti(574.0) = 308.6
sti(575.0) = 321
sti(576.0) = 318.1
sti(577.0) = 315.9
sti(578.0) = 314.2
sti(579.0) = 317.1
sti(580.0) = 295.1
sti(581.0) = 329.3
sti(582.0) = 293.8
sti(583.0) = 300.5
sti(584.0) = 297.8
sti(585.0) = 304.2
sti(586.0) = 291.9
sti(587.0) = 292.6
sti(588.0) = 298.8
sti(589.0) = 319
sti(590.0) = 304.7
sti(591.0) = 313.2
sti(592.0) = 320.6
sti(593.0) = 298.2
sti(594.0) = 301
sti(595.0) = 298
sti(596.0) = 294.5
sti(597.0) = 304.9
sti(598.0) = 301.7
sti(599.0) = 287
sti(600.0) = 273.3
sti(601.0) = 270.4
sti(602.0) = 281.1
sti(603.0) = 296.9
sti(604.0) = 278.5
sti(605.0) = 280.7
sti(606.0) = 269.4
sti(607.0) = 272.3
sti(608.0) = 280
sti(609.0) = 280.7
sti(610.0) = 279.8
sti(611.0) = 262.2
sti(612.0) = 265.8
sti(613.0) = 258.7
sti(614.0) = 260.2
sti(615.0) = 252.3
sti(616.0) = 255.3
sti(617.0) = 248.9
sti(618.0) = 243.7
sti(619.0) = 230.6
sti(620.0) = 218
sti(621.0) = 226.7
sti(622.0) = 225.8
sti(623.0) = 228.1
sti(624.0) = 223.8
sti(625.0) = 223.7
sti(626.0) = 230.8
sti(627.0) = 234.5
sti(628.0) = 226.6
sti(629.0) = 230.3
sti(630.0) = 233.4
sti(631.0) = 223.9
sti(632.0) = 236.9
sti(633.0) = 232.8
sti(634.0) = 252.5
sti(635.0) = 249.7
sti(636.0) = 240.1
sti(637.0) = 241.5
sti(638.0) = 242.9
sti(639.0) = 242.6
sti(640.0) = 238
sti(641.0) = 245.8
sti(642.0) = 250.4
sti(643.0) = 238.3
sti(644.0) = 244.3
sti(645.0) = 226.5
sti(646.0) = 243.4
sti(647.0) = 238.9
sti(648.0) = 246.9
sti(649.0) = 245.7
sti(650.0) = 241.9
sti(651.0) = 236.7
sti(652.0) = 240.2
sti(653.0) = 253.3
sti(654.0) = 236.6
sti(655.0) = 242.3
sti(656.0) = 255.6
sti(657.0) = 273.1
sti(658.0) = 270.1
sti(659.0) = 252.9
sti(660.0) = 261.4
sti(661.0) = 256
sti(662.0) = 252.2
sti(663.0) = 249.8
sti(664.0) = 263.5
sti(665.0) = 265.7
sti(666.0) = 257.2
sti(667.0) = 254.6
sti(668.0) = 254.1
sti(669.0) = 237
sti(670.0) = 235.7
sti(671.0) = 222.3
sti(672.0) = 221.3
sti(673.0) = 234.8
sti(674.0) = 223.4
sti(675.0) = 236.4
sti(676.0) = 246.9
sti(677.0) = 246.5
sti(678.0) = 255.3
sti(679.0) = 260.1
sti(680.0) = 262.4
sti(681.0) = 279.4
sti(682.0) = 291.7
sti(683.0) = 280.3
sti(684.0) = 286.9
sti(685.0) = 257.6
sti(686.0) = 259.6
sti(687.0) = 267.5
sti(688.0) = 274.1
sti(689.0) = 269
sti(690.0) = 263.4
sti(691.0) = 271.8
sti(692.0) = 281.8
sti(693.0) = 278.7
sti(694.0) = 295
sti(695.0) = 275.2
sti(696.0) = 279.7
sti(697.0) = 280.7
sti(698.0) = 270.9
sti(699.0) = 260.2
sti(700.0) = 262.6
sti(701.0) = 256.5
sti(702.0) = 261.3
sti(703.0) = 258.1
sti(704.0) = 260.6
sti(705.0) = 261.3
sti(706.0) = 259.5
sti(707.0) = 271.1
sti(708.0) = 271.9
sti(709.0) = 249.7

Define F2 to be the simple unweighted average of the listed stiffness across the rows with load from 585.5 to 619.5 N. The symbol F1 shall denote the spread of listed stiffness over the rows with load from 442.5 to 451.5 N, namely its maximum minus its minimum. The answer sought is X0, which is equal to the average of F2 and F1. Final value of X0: 155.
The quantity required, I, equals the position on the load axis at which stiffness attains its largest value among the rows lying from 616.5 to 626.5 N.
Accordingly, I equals 617.0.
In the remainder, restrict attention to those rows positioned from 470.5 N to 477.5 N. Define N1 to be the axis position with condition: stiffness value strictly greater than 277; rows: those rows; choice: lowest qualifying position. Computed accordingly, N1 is 471.0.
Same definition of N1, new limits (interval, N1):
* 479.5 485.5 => 480.0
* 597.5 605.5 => 598.0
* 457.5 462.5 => 458.0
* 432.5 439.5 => 433.0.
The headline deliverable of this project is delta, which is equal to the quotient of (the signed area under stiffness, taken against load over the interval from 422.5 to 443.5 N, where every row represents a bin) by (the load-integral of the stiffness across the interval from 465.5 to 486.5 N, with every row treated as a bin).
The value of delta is 0.89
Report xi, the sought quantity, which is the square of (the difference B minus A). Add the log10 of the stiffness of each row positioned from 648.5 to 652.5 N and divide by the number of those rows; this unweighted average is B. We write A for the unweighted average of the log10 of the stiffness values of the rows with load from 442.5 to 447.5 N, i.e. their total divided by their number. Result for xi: 0.0194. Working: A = 2.521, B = 2.38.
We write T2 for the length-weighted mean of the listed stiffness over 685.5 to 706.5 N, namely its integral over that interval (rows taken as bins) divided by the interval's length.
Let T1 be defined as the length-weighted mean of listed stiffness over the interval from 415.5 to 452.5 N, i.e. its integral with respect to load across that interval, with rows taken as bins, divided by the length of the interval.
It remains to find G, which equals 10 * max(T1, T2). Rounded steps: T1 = 342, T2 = 269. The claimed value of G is 3420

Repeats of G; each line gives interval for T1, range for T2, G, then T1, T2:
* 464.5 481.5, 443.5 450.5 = 3797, 380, 337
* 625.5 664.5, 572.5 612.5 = 2965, 244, 297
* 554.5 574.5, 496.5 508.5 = 3322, 331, 332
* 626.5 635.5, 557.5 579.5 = 3260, 236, 326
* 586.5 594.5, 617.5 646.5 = 3060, 306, 235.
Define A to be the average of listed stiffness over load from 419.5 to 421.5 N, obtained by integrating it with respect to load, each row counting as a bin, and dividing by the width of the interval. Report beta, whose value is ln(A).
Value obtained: 5.92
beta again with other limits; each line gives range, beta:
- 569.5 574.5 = 5.80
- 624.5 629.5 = 5.43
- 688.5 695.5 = 5.62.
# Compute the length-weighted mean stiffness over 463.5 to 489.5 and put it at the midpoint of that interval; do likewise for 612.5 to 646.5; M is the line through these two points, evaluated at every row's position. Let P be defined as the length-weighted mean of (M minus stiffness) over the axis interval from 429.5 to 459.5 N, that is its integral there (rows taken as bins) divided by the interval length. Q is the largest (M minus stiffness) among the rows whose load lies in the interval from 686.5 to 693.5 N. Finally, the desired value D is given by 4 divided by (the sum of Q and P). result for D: -0.26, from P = 64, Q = -79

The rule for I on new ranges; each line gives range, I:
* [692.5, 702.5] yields 694.0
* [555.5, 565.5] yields 556.0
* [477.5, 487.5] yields 483.0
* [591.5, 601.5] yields 592.0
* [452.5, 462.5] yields 455.0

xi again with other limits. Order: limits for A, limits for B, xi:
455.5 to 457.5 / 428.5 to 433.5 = 0.0003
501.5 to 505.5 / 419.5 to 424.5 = 0.0008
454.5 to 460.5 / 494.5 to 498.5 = 0.0007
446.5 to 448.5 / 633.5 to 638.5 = 0.0175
